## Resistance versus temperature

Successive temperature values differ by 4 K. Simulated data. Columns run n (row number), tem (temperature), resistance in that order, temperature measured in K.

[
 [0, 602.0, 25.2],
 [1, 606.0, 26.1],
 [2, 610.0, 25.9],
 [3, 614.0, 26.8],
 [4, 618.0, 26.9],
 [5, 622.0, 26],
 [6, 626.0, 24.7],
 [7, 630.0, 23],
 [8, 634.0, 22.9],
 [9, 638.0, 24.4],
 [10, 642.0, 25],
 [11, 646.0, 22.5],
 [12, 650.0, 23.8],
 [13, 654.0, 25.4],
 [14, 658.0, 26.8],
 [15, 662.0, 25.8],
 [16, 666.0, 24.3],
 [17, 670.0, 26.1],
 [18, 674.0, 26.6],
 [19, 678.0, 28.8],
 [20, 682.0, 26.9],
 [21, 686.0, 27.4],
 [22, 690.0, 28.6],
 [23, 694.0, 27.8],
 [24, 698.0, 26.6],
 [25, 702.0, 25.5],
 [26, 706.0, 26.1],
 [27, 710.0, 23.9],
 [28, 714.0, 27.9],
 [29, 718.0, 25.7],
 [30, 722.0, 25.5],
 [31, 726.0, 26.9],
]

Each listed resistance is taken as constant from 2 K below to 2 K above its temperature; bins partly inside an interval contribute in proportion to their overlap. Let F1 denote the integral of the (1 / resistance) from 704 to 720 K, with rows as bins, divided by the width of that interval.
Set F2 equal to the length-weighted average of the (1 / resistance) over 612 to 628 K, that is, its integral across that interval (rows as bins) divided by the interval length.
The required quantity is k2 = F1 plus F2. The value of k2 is 0.077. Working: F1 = 0.0387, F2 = 0.0384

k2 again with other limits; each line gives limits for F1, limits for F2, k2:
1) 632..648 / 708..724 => 0.081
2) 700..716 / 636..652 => 0.081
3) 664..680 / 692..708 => 0.076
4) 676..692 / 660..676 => 0.075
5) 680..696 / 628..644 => 0.078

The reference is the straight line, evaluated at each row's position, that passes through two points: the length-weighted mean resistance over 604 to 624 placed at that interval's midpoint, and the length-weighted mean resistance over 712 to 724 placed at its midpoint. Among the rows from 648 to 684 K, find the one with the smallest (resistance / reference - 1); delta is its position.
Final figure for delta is 650.0 K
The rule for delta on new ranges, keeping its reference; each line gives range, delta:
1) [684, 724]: 710.0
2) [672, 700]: 698.0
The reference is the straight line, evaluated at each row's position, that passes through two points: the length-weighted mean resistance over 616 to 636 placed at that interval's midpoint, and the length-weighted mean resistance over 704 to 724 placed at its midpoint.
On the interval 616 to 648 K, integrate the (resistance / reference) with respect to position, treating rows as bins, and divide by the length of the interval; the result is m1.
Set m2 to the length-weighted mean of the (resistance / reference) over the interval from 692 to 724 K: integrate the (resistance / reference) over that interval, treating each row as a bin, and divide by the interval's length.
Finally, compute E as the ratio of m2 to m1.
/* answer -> 1.029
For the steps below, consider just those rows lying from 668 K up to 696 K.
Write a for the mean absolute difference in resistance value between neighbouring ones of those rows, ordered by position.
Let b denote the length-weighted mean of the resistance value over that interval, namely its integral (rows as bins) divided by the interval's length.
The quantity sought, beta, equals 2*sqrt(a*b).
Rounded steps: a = 1.18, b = 27.5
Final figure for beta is 11.4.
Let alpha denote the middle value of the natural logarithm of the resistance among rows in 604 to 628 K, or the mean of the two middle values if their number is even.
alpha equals 3.260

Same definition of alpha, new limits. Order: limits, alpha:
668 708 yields 3.287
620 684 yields 3.227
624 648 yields 3.165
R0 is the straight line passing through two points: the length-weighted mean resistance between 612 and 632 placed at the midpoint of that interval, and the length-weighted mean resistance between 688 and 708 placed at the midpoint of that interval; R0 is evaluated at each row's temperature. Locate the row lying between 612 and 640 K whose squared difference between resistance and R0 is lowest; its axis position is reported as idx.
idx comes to 622.0 K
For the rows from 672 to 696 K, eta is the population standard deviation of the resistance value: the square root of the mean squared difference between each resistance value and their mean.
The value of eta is 0.8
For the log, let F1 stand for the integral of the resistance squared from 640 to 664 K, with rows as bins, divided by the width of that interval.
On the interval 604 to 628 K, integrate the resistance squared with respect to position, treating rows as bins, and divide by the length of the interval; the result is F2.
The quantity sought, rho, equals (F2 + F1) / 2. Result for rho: 651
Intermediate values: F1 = 621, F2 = 680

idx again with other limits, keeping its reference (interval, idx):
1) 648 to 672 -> 670.0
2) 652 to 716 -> 674.0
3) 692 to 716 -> 698.0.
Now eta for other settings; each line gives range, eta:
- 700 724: 1.2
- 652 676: 0.8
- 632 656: 1.1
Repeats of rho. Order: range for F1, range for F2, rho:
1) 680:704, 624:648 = 651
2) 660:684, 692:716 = 697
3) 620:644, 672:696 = 680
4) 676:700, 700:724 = 716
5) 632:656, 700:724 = 621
